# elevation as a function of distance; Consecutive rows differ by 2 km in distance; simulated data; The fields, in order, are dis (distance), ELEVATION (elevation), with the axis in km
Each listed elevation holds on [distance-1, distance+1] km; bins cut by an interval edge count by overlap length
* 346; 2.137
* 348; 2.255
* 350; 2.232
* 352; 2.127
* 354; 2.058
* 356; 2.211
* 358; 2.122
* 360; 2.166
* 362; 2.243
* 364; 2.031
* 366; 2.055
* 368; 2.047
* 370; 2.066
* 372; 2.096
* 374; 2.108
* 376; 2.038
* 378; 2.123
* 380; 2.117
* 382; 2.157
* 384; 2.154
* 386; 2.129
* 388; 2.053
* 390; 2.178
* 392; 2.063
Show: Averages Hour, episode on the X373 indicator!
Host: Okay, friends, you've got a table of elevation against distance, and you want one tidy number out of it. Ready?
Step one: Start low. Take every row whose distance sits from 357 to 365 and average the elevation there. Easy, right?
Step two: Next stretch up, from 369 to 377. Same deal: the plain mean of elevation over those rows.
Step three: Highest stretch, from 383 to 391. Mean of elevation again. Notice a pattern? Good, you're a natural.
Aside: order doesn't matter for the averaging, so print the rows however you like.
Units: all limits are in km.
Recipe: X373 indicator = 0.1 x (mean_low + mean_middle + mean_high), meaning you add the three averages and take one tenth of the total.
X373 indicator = 0.635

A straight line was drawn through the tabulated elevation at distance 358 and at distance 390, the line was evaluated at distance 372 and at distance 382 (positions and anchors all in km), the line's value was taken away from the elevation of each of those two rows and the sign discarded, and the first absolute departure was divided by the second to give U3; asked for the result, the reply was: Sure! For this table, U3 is 7.2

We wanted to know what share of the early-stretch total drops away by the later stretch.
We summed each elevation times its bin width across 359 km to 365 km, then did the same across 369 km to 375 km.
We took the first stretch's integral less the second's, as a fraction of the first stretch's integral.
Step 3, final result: 0.026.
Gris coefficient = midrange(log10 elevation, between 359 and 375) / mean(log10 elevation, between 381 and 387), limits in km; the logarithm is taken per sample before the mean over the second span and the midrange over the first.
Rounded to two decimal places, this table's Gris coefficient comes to 0.99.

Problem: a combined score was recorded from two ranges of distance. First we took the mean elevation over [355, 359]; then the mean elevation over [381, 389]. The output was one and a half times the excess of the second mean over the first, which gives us -0.065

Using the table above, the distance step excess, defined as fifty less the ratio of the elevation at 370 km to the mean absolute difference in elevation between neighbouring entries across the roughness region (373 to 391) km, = 12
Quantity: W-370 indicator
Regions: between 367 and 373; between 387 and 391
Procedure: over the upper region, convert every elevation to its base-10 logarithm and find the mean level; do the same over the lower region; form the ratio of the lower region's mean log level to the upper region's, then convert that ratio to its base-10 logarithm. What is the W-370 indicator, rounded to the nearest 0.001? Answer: -0.013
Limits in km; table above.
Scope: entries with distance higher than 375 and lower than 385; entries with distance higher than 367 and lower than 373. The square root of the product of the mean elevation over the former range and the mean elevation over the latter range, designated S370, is 2.094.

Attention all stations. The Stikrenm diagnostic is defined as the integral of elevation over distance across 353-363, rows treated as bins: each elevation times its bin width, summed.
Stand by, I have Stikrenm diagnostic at 21.6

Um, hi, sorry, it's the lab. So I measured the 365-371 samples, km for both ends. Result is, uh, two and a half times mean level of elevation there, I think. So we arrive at 5.14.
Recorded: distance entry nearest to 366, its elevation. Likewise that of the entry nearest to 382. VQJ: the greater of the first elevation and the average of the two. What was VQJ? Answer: 2.11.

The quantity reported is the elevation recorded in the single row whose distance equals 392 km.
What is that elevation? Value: 2.063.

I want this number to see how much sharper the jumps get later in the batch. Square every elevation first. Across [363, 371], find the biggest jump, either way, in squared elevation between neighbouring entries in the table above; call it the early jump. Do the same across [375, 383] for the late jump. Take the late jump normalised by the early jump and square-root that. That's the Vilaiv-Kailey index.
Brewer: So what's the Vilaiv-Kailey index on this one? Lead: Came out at 1.9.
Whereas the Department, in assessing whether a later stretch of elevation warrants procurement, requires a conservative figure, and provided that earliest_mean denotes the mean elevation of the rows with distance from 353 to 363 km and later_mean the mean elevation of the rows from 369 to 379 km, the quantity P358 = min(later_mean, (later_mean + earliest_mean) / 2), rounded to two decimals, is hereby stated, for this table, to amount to 2.09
